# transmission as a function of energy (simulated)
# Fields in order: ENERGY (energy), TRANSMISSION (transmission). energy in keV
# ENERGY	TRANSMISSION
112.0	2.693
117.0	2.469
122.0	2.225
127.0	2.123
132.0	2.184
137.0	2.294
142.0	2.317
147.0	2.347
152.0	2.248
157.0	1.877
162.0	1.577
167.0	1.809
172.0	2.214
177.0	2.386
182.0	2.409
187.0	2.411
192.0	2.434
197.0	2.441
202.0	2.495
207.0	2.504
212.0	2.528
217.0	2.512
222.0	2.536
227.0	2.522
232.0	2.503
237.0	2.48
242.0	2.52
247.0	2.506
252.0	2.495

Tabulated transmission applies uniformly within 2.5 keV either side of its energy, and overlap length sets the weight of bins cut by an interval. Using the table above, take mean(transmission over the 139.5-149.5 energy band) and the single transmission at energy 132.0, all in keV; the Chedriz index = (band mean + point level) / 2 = 2.26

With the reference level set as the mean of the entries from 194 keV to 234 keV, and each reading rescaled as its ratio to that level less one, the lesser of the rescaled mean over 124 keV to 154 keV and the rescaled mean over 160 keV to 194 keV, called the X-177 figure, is -0.13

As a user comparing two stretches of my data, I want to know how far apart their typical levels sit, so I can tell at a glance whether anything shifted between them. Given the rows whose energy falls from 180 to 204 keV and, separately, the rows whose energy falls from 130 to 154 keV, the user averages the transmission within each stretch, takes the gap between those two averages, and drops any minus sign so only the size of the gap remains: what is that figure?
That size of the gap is 0.16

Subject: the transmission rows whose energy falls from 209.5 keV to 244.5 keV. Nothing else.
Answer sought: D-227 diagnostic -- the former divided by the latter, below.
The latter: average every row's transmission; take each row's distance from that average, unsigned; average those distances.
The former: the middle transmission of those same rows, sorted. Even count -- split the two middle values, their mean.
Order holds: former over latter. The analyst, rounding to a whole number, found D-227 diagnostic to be 183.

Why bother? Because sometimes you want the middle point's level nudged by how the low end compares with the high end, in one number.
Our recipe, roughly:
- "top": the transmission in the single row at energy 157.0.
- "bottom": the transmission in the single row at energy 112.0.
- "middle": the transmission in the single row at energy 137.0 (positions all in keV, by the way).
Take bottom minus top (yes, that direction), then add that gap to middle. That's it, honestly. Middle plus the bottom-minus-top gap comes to 3.11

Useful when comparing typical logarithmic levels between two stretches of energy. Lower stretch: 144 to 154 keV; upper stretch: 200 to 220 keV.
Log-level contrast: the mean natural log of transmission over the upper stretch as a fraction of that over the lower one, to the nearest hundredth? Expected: 1.11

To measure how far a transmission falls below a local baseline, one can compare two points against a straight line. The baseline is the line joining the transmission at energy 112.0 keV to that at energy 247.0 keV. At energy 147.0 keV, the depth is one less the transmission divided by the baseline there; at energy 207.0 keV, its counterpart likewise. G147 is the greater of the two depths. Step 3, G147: 0.113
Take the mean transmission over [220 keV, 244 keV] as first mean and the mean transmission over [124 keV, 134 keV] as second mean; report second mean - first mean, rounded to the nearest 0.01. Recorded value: -0.36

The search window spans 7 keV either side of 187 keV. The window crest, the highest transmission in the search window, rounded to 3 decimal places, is 2.434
